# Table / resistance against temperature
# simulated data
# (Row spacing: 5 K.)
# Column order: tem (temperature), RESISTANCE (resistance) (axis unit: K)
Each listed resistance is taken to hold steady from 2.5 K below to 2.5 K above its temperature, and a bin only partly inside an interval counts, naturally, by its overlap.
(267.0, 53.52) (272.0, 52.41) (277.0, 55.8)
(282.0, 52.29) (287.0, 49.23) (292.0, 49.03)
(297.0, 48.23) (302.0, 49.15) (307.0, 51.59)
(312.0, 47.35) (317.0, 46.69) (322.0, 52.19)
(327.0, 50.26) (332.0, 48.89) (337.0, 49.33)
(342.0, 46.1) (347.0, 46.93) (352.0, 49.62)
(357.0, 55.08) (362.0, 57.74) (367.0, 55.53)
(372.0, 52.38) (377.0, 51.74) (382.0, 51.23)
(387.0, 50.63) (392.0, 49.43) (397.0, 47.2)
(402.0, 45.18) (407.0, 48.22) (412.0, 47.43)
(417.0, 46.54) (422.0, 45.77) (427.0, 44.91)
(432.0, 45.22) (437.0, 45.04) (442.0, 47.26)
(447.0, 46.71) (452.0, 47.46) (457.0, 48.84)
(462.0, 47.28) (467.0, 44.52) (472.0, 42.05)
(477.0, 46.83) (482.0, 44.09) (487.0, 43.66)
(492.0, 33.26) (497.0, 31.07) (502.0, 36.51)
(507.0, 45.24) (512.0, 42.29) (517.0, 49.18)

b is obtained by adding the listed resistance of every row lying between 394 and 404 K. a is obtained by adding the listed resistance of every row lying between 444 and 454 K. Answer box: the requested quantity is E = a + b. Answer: 187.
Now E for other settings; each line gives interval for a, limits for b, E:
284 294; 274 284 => 206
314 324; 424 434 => 189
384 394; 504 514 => 188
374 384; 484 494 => 180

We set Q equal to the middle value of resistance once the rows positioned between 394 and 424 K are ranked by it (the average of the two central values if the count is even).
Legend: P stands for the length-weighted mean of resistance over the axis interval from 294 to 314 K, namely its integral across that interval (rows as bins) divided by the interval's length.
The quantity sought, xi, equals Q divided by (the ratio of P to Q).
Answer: 45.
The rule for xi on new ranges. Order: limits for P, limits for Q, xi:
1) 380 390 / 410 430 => 42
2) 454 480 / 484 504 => 27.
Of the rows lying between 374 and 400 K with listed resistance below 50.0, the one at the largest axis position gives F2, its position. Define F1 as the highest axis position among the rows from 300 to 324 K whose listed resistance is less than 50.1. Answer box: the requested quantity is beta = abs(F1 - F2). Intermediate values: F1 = 317.0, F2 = 397.0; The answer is 80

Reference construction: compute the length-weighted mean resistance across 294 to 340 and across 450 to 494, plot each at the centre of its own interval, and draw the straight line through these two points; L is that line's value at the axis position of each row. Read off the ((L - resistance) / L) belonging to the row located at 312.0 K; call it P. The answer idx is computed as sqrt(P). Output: 0.205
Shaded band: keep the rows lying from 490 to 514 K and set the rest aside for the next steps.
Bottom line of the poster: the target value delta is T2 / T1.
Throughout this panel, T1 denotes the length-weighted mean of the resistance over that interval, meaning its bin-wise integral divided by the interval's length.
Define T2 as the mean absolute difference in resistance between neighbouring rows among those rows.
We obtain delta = 0.128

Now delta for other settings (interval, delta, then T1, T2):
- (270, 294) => 0.049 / 51.8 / 2.5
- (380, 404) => 0.031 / 48.8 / 1.5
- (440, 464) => 0.022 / 47.5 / 1.1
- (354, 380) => 0.040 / 54.3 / 2.2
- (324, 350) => 0.030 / 48.4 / 1.5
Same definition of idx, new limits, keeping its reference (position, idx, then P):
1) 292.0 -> 0.143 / 0.021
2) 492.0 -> 0.488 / 0.238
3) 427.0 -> 0.135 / 0.018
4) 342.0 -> 0.221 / 0.049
